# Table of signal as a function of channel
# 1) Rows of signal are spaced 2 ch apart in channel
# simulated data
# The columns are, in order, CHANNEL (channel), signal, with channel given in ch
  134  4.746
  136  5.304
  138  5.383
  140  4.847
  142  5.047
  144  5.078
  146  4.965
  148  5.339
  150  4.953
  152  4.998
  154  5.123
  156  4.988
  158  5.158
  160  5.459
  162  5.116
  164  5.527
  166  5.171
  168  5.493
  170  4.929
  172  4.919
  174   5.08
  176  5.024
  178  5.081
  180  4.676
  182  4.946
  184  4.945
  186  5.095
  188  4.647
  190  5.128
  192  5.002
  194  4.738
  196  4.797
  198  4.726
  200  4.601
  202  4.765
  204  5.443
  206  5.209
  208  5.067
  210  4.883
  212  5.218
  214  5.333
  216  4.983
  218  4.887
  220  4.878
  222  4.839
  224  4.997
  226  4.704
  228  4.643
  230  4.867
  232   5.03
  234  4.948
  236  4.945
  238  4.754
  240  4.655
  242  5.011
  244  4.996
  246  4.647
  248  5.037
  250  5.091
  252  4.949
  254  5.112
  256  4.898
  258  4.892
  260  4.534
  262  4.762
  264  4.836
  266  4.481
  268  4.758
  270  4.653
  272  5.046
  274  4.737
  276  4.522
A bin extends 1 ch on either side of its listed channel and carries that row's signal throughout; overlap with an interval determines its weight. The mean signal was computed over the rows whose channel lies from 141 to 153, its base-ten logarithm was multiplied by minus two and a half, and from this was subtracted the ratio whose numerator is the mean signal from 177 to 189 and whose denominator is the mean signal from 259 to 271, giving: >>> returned -2.81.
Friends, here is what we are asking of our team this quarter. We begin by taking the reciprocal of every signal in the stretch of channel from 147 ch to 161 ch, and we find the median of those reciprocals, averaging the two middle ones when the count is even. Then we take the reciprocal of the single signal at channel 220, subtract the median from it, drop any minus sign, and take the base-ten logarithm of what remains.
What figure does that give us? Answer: -2.01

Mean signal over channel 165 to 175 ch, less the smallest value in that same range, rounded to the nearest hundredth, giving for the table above 0.20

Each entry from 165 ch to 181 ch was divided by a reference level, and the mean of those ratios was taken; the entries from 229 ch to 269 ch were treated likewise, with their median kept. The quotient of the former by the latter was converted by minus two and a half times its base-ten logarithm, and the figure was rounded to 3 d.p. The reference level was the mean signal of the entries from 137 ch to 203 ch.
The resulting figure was -0.033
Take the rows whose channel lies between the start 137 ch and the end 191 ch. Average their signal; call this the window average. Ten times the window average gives 50.8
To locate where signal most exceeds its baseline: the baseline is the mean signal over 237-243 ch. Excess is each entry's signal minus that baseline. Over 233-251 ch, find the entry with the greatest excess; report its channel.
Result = 250 ch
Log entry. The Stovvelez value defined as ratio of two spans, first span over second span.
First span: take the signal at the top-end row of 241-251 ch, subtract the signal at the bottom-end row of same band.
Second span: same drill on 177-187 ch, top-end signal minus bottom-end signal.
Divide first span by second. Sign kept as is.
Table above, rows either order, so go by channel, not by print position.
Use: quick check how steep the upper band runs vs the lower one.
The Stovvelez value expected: 6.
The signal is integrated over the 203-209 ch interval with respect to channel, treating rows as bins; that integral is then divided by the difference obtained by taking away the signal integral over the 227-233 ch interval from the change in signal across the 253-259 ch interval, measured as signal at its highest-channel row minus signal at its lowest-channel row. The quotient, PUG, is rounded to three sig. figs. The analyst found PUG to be -1.07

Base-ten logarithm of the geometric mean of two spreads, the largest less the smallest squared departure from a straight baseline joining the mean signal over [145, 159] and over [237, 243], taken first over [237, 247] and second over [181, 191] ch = -1.19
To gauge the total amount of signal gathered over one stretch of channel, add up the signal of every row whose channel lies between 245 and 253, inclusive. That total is 19.7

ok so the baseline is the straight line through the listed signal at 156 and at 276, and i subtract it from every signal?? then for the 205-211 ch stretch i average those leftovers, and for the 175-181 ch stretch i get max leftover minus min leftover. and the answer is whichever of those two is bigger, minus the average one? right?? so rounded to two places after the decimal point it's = 0.13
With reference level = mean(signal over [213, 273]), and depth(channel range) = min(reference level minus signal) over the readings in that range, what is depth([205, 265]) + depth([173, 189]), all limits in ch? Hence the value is -0.68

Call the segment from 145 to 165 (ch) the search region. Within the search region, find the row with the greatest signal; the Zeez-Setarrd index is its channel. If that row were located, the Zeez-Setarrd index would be 164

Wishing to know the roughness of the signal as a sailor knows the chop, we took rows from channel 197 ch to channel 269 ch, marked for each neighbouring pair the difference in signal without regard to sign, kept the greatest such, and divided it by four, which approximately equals 0.17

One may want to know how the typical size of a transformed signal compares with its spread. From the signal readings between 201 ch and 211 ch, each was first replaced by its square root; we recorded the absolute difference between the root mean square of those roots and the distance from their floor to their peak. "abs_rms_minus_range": 2.10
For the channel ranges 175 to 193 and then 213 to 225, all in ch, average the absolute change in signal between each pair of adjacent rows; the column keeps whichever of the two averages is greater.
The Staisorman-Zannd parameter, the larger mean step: 0.24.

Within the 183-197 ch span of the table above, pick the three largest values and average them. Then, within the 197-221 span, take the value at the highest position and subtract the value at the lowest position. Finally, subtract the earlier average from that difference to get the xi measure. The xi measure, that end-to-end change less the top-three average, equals -4.9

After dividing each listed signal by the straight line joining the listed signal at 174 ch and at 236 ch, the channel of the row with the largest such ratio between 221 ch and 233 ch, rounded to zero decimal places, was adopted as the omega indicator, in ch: 232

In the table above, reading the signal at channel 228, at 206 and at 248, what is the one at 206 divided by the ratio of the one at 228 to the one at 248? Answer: 5.7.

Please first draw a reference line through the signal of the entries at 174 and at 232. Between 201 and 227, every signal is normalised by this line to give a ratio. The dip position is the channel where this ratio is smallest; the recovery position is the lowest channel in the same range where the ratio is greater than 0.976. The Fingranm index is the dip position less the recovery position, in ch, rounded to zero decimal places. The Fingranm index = 22 ch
